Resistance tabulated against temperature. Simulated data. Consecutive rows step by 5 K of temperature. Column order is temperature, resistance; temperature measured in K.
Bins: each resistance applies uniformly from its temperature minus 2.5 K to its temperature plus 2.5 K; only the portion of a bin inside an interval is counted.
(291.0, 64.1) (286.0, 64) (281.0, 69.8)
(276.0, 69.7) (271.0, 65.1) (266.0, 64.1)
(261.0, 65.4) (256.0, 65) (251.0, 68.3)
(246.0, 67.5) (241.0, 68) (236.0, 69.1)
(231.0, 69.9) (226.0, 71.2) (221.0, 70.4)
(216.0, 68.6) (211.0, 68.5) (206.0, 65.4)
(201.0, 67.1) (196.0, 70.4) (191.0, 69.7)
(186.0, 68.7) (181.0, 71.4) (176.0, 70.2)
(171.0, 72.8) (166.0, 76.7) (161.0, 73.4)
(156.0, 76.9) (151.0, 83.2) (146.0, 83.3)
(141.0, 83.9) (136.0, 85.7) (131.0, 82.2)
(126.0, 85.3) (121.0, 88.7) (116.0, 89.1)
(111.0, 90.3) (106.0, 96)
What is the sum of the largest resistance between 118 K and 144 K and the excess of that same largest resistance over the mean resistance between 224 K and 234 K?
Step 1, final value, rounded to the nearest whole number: 107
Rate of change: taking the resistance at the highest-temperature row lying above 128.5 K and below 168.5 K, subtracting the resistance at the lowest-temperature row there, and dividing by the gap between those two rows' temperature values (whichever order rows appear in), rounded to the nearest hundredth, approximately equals -0.16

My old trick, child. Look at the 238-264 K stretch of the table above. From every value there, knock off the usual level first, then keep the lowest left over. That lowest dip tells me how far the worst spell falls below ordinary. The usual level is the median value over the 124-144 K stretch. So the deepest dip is -20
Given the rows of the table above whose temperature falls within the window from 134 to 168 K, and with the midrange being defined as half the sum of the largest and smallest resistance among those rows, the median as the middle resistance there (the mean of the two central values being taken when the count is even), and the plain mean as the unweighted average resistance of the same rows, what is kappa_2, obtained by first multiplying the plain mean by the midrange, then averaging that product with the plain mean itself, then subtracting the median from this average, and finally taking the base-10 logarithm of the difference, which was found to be 3.50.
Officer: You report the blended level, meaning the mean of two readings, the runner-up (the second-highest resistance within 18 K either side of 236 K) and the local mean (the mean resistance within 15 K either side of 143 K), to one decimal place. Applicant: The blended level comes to 76.5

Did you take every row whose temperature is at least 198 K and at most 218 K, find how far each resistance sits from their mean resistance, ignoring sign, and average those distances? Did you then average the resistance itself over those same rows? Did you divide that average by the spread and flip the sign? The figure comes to -59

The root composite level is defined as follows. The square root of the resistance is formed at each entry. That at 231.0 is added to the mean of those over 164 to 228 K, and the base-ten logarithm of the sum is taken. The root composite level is 1.22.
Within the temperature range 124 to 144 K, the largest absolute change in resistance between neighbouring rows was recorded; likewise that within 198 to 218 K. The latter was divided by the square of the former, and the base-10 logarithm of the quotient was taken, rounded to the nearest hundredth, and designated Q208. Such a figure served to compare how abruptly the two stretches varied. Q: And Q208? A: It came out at -0.60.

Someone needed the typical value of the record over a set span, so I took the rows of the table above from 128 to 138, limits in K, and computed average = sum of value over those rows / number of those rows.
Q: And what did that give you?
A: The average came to 84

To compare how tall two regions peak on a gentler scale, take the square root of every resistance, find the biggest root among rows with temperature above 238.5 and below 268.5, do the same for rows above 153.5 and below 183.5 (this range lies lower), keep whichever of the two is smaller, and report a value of 8.26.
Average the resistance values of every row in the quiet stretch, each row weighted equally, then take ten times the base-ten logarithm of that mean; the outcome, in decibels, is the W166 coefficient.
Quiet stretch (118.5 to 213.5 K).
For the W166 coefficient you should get 18.81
